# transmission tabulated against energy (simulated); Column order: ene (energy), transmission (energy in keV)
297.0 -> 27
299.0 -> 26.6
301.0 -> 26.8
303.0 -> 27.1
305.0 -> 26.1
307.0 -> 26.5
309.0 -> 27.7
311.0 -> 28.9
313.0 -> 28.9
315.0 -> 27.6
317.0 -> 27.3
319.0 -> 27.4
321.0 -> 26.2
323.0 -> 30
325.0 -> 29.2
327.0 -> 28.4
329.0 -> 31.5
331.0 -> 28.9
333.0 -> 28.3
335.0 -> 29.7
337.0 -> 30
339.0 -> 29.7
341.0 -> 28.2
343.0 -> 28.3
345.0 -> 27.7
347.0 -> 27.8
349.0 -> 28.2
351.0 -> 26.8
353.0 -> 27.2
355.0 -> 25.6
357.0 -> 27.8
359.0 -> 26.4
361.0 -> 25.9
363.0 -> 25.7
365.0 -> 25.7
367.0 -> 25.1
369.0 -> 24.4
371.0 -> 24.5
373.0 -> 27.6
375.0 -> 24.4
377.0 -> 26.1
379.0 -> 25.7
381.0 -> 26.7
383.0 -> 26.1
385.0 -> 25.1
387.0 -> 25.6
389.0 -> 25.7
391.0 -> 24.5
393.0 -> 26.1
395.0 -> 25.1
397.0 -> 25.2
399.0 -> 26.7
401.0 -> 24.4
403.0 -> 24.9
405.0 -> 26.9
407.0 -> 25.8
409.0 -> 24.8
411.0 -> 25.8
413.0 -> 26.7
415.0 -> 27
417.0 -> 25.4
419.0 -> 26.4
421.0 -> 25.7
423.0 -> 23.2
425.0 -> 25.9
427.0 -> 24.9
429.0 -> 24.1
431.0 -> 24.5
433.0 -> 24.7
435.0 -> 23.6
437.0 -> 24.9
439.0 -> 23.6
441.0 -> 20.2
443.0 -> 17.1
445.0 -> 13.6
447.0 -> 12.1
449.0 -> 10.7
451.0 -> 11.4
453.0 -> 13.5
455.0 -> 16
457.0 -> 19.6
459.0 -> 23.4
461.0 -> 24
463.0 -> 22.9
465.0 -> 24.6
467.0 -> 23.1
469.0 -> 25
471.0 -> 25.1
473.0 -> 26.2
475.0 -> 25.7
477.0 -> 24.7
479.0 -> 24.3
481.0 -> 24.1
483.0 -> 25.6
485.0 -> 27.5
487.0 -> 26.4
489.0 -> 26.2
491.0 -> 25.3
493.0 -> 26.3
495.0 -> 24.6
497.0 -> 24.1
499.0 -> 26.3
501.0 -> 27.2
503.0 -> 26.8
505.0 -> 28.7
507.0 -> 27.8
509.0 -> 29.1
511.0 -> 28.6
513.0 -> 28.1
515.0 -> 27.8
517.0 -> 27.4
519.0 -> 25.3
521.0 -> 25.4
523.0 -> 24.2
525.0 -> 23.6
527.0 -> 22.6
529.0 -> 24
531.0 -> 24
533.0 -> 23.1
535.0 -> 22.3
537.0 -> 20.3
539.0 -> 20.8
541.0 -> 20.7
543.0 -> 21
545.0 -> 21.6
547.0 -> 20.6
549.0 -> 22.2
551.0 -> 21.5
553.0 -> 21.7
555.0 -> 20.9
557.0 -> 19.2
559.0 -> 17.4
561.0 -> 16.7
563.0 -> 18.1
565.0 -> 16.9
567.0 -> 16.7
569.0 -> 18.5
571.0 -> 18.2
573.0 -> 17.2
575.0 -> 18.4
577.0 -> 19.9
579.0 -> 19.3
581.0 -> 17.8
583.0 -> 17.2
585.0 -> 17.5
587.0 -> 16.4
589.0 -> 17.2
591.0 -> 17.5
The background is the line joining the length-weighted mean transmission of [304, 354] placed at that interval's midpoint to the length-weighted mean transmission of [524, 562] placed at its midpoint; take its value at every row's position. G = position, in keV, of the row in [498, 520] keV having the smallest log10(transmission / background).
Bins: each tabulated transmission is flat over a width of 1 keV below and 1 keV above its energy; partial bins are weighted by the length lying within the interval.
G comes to 519.0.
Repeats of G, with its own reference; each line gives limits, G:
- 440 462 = 449.0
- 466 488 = 467.0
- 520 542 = 537.0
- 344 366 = 355.0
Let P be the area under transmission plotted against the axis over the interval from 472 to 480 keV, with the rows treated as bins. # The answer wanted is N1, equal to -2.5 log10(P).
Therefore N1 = -5.76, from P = 202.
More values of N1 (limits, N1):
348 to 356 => -5.83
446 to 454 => -4.95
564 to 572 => -5.37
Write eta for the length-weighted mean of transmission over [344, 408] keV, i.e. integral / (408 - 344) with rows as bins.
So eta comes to 26.0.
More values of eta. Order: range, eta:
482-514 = 26.8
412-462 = 21.3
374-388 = 25.7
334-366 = 27.5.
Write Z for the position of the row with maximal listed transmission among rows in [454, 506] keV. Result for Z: 505.0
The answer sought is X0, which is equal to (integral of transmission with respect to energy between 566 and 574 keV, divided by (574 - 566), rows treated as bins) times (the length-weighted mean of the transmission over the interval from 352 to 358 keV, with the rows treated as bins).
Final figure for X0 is 474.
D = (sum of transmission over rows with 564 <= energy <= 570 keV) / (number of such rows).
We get 17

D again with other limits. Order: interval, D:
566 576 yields 18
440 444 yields 19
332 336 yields 29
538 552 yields 21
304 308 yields 26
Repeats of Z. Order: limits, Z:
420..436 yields 425.0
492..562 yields 509.0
